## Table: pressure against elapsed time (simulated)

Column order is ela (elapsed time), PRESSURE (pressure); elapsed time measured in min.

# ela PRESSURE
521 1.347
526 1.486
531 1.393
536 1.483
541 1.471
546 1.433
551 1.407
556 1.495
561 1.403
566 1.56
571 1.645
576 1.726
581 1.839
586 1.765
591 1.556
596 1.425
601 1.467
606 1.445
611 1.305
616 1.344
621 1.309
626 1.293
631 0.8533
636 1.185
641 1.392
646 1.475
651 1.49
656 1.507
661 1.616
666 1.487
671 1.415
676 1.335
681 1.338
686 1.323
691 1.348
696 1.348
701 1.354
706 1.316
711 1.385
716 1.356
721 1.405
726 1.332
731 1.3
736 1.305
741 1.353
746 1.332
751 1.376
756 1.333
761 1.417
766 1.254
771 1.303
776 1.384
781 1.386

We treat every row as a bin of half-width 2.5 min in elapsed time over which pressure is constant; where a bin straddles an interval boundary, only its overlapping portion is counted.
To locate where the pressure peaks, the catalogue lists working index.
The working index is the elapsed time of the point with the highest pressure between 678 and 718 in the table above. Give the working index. 711 min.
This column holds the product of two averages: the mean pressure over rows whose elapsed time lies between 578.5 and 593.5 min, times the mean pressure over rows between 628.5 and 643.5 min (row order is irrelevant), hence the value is 1.97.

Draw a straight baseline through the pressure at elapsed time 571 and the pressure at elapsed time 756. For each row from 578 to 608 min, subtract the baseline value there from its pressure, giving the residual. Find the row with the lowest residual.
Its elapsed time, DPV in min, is 596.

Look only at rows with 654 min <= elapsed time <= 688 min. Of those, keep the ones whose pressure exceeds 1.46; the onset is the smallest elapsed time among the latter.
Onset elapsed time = 656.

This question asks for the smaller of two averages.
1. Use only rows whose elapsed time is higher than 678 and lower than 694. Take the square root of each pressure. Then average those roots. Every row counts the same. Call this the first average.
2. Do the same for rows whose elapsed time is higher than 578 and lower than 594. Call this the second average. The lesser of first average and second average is 1.16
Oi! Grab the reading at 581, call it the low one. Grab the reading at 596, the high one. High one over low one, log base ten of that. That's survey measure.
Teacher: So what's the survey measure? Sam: -0.11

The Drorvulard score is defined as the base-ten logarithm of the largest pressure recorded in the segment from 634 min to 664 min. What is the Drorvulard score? 0.21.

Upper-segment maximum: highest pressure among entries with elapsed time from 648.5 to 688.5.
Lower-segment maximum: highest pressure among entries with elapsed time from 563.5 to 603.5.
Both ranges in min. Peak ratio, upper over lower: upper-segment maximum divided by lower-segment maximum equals 0.88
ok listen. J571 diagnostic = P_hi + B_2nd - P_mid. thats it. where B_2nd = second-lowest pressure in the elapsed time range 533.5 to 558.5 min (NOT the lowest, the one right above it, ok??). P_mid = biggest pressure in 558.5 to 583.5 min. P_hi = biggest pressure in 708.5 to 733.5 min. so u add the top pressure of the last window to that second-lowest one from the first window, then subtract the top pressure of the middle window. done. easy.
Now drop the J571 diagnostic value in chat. 1.0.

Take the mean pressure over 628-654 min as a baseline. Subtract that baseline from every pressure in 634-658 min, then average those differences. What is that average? 0.13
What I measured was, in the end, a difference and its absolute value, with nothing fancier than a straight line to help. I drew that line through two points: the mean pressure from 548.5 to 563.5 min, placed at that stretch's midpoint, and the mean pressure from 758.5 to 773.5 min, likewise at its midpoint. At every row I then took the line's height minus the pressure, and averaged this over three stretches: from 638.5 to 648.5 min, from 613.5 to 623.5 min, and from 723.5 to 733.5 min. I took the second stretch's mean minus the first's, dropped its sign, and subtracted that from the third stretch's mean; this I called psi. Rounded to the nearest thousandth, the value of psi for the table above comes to -0.092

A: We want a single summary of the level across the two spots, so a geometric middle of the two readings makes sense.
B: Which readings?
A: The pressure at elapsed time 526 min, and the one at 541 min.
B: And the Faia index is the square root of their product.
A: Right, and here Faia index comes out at 1.48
